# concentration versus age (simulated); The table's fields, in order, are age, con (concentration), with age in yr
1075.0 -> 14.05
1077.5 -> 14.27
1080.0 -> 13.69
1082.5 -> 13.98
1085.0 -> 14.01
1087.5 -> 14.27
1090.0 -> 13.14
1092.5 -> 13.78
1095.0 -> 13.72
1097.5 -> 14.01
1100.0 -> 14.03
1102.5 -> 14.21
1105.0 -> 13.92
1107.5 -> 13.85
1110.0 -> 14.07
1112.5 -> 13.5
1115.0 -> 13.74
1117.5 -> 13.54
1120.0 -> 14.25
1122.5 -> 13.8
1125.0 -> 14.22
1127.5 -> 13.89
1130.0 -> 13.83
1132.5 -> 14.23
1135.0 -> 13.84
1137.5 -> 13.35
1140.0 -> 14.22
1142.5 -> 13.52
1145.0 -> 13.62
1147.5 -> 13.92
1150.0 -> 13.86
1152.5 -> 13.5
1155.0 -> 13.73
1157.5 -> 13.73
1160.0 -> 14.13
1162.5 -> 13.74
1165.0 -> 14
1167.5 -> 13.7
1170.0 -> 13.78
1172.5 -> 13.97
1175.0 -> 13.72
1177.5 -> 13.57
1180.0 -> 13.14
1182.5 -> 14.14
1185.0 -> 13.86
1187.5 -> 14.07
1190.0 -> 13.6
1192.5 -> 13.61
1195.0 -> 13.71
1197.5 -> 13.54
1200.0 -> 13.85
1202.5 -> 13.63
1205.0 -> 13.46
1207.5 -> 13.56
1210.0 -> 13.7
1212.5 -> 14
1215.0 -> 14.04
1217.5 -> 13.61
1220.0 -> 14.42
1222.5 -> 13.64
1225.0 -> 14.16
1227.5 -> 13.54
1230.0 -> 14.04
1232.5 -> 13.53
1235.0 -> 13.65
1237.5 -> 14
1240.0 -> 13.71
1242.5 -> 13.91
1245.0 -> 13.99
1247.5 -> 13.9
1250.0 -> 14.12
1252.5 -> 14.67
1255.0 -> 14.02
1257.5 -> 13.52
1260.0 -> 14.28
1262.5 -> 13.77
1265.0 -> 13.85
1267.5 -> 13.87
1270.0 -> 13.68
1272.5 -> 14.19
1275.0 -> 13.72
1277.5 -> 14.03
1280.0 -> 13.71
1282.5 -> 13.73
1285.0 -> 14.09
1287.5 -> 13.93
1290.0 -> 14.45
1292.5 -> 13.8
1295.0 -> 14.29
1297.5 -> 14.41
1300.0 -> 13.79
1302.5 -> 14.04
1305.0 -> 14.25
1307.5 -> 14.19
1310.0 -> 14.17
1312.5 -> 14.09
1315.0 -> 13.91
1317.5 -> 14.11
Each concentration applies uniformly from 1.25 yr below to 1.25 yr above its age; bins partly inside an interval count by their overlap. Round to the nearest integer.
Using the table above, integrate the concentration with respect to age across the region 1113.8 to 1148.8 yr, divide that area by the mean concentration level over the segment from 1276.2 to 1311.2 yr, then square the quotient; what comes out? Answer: 1189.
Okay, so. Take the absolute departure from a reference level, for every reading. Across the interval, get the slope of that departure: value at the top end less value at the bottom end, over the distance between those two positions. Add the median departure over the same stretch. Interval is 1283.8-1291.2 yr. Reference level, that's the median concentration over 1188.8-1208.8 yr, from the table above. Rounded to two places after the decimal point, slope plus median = 0.56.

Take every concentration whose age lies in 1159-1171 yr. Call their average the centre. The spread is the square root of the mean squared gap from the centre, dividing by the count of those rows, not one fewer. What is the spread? 0.17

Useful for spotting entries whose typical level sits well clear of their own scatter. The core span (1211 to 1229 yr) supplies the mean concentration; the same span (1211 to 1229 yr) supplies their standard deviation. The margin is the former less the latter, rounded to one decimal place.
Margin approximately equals 13.6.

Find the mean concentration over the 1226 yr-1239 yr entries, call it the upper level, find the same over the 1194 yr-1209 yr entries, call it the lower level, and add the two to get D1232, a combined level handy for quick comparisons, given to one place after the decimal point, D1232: 27.4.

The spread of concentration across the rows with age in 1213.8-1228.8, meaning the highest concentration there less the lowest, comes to 0.9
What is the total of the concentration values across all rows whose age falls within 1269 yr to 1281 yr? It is 69.33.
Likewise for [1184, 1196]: 68.85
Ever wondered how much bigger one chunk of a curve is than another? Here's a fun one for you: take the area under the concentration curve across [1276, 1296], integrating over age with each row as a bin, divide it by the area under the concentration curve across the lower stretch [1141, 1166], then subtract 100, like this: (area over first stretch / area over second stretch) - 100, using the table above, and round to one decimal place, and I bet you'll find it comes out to -99.2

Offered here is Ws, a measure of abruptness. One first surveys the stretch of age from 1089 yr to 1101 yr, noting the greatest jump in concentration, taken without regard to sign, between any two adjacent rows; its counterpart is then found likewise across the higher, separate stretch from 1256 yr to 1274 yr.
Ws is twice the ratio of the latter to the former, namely 2.4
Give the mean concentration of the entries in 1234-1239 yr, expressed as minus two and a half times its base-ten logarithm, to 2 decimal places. -2.85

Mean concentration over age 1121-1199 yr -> 13.8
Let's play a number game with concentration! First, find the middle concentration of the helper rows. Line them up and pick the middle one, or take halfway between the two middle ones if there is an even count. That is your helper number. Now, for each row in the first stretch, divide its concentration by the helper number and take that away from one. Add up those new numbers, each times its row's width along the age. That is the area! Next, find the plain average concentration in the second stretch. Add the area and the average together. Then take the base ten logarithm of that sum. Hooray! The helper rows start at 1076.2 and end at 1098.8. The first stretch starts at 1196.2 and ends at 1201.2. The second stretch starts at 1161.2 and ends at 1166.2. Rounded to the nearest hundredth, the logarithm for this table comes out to 1.15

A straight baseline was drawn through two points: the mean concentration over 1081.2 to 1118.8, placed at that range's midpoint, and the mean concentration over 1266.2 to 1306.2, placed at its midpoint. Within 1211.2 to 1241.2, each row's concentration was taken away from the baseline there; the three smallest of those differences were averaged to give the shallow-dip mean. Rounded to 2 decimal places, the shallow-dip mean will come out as -0.26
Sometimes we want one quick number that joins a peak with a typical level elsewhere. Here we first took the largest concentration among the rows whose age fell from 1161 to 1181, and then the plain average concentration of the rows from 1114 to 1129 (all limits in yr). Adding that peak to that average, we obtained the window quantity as 27.9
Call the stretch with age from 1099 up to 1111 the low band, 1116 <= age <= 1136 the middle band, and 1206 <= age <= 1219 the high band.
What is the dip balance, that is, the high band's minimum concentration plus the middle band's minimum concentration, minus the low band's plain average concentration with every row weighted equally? 13.1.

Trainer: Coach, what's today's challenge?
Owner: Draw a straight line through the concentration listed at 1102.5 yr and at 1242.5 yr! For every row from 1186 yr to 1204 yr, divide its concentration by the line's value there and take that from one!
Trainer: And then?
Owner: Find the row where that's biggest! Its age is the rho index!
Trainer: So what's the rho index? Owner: 1197.5 yr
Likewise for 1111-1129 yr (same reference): 1112.5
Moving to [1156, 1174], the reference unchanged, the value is 1167.5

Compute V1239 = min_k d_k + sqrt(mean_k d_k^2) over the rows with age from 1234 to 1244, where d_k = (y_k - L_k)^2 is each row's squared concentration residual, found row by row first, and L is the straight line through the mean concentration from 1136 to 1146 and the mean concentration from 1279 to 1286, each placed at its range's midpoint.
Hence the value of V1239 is 0.032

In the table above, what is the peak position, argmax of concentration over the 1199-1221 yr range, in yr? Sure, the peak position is 1220.0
